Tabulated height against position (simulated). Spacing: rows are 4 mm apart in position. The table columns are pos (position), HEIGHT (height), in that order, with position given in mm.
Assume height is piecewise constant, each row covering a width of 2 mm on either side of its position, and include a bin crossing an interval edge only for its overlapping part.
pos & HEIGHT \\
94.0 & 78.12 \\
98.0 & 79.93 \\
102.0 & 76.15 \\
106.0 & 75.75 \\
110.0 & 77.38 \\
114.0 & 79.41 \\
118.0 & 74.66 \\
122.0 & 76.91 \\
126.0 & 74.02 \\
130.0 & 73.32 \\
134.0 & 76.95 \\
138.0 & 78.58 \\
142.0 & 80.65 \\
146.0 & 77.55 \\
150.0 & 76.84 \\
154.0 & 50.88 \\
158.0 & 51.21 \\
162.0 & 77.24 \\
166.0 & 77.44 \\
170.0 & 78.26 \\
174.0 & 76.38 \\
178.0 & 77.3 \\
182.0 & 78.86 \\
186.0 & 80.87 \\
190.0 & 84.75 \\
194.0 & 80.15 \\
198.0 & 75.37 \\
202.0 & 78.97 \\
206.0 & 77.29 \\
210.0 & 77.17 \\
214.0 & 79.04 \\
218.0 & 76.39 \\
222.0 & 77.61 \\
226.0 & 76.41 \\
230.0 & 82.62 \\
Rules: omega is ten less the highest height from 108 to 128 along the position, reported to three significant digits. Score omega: -69.4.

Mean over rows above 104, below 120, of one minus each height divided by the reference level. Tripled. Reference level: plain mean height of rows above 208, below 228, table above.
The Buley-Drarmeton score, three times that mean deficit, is 0.020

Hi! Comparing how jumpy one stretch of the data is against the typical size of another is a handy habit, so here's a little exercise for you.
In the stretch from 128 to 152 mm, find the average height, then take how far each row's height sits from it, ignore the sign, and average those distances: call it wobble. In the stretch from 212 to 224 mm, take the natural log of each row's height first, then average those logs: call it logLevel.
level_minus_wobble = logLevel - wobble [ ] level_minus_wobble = 2.74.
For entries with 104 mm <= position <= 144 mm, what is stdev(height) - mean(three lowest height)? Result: -72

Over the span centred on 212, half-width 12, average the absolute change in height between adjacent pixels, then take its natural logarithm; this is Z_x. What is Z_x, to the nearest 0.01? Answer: 0.41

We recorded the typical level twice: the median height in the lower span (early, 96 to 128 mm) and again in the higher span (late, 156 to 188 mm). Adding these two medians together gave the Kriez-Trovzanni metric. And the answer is 153.9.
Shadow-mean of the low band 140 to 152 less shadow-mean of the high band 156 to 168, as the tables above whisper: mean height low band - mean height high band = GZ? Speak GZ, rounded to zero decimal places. 10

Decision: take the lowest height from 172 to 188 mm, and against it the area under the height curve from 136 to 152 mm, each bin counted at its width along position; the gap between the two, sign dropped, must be 1178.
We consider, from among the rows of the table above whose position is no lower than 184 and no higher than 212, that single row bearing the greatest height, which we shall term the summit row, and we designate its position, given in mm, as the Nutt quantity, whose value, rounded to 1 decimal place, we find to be 190.0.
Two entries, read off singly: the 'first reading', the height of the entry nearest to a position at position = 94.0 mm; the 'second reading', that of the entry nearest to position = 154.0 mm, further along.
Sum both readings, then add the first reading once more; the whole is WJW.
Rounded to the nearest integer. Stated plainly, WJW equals 207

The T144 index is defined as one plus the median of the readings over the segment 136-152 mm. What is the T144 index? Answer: 79.1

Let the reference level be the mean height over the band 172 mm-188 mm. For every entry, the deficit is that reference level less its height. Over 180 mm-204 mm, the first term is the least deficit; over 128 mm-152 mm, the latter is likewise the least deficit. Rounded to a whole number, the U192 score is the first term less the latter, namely -4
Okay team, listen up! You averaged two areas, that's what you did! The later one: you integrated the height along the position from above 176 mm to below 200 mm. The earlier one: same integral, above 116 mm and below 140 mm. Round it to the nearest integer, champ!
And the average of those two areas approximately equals 1863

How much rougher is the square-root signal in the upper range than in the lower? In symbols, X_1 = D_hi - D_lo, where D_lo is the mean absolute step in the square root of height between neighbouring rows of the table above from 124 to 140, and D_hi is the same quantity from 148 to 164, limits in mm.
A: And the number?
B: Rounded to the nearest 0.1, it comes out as 1.0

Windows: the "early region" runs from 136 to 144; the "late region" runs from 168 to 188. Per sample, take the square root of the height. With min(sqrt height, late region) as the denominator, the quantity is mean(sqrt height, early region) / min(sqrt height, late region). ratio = 1.02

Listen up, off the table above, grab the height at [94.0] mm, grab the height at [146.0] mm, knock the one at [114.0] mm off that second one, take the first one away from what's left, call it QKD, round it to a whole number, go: -80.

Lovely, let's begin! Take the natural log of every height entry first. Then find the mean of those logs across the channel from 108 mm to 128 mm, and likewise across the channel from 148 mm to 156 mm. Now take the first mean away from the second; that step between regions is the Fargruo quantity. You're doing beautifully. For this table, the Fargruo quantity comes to -0.20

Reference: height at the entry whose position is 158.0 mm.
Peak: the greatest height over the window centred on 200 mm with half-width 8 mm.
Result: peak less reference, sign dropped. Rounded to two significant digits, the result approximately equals 29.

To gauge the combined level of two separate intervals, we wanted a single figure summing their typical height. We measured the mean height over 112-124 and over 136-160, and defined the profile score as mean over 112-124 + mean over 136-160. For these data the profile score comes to 146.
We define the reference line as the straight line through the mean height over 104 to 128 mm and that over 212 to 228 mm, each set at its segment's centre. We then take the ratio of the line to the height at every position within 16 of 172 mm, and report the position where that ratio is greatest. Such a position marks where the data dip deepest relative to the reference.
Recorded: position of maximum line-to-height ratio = 158.0 mm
